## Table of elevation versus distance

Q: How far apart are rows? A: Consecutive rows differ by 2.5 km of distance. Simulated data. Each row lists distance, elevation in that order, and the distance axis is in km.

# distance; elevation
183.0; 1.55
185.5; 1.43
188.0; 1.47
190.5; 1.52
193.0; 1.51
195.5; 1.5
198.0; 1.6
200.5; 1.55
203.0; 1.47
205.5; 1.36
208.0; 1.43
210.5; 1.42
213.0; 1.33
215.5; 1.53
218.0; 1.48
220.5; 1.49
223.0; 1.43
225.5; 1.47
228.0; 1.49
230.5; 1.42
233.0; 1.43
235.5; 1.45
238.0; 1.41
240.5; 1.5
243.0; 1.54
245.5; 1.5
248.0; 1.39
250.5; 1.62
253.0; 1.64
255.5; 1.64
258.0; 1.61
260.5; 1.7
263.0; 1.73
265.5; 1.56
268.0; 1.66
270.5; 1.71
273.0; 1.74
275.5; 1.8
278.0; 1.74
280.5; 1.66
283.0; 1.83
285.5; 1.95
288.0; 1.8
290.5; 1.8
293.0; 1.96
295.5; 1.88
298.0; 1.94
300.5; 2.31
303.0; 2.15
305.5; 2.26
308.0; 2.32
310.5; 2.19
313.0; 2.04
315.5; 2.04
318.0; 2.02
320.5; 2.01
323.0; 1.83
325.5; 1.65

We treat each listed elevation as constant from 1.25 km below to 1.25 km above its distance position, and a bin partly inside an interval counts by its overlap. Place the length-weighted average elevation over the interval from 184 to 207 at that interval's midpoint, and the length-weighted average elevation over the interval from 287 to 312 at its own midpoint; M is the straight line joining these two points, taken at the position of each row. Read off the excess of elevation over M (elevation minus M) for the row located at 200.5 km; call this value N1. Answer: 0.03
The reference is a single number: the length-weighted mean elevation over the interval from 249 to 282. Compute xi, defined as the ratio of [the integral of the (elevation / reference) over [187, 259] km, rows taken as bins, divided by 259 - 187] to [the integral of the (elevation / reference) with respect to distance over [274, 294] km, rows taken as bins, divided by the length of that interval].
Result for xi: 0.82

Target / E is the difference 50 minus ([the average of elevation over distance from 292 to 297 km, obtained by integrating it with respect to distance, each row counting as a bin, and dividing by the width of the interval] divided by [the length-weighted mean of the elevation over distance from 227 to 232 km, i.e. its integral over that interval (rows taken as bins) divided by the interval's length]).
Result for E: 48.7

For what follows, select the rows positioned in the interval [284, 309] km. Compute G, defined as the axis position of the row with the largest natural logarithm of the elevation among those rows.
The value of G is 308.0 km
